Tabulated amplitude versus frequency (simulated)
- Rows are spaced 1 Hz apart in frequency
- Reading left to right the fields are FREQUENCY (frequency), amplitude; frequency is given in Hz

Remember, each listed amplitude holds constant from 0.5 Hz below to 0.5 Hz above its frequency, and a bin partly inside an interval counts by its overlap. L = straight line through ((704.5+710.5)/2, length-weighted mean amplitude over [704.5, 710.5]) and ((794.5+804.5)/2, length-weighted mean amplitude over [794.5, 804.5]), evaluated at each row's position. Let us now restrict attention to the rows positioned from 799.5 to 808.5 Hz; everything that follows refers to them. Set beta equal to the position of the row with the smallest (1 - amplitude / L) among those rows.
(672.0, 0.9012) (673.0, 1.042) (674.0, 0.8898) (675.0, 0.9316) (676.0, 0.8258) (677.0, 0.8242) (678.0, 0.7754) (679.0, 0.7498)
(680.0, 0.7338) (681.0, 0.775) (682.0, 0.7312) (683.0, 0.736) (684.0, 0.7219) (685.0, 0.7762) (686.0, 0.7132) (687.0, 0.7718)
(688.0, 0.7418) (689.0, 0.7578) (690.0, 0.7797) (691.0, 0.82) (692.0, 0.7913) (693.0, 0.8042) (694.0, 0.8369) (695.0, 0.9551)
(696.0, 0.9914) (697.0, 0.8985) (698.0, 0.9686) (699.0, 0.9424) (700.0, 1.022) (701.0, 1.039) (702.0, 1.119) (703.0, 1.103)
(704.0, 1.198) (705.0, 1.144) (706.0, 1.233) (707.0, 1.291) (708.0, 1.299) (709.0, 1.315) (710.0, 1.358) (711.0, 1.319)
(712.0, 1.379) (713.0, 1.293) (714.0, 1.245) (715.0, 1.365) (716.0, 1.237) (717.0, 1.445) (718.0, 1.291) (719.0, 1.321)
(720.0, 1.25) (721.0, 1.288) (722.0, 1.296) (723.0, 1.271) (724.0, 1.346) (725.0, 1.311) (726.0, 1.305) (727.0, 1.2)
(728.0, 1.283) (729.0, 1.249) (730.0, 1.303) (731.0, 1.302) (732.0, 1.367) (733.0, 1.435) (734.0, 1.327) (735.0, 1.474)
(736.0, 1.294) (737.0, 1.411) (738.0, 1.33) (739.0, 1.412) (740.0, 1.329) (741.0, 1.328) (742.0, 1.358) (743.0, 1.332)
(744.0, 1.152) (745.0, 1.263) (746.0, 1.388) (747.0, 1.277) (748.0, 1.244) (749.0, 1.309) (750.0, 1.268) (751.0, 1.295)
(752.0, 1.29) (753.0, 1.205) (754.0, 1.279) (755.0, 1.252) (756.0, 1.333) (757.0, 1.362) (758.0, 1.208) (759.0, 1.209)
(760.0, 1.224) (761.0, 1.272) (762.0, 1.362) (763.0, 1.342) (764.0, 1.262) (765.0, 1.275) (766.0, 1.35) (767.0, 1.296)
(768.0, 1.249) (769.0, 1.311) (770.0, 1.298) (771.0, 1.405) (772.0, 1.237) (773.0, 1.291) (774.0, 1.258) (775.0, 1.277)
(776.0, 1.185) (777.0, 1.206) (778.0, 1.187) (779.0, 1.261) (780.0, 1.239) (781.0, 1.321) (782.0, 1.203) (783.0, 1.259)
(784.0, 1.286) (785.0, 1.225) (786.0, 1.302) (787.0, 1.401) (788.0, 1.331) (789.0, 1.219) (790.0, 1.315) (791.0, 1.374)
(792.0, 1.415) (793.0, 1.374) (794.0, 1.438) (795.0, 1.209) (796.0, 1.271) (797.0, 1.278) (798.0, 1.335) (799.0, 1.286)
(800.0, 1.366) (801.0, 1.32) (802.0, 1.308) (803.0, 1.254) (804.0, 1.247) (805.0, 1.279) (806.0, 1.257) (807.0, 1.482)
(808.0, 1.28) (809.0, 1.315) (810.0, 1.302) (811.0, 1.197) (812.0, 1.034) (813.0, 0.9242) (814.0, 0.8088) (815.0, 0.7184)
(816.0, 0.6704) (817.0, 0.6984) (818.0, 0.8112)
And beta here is 807.0 Hz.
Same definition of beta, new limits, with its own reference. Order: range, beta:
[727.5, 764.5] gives 735.0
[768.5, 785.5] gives 771.0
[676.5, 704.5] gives 704.0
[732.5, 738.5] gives 735.0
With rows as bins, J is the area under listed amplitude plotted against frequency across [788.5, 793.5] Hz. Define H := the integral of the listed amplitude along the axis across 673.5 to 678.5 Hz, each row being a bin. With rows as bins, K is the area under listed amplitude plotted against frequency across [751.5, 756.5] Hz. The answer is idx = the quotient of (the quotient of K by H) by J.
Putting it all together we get 0.22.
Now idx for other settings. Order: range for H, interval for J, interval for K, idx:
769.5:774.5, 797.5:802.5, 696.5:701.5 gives 0.11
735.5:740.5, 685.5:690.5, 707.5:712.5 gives 0.26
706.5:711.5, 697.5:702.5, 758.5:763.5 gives 0.19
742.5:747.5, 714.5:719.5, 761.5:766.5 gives 0.15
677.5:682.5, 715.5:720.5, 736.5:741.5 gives 0.28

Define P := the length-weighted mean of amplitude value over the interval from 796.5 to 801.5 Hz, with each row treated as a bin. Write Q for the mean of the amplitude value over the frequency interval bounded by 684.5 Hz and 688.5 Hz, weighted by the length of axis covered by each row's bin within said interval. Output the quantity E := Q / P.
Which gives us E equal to 0.57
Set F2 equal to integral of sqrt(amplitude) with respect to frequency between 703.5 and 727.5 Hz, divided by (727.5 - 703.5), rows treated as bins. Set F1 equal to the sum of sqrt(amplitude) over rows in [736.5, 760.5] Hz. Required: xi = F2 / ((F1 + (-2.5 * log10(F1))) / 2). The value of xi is 0.096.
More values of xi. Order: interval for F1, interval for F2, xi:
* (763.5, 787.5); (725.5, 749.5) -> 0.098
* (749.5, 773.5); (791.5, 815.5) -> 0.094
